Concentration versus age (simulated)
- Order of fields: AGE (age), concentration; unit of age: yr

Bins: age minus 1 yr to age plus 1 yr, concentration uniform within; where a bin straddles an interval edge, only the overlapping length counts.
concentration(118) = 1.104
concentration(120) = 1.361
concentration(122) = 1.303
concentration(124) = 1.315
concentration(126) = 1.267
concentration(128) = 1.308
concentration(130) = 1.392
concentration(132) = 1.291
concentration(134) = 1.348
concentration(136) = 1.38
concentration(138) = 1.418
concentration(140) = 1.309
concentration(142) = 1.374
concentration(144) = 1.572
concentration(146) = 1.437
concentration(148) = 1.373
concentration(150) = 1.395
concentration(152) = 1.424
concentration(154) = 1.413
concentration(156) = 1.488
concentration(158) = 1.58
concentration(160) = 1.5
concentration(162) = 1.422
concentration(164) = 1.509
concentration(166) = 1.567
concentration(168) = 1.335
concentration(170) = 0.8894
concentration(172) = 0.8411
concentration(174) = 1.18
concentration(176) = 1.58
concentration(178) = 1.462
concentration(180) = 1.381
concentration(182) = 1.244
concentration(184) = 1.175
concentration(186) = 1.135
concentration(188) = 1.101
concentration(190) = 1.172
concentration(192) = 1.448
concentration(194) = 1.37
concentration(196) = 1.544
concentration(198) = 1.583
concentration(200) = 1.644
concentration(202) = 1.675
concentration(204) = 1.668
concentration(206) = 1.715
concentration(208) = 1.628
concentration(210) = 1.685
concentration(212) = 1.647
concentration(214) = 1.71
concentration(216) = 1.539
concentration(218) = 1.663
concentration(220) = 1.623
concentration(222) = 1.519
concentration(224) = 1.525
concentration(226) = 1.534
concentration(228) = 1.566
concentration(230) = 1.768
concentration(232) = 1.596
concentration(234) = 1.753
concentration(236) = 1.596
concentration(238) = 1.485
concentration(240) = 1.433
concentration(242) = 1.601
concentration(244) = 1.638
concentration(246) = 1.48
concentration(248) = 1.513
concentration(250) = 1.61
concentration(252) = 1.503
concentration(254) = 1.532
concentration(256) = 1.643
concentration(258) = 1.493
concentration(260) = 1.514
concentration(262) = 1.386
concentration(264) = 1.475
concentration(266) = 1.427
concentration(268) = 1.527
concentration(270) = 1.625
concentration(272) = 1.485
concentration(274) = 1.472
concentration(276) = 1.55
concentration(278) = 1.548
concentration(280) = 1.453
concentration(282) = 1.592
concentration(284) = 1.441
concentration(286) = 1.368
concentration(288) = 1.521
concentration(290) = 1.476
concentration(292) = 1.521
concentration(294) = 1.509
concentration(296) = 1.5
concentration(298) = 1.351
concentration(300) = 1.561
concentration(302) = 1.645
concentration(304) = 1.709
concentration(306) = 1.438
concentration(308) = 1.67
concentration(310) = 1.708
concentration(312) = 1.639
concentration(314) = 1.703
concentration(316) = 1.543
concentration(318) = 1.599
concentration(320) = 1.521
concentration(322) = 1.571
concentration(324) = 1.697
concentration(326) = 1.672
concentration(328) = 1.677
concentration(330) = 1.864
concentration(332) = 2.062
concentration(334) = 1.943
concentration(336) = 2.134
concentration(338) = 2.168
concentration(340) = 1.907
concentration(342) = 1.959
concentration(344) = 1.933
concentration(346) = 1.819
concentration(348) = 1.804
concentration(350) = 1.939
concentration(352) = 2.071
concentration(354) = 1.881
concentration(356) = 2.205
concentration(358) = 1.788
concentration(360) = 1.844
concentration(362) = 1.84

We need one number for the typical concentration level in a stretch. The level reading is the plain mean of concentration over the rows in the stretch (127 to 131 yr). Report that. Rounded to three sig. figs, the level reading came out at 1.35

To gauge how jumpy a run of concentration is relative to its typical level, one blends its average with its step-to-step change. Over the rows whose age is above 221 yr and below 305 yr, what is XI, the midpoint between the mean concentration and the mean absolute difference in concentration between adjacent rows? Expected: 0.81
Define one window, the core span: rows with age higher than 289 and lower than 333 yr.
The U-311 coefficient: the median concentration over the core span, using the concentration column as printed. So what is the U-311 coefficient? 1.62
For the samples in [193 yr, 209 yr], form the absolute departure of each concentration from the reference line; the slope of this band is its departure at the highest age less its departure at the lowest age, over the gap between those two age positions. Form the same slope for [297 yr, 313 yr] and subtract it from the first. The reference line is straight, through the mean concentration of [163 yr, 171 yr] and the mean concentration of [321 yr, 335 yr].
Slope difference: 0.029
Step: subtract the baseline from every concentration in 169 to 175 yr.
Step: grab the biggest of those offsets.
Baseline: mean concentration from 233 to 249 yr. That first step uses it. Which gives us -0.38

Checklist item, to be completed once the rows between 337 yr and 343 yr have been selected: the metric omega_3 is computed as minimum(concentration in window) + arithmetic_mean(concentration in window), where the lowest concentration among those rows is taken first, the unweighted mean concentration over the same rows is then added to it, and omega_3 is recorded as 3.92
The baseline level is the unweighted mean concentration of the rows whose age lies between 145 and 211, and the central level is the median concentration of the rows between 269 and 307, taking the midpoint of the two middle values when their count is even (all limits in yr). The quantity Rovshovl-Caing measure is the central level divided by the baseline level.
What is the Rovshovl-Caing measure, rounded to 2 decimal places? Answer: 1.07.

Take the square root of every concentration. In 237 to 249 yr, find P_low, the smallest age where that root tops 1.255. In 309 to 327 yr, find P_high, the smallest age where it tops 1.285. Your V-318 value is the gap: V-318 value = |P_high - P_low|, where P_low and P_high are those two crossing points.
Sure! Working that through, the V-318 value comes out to 68 yr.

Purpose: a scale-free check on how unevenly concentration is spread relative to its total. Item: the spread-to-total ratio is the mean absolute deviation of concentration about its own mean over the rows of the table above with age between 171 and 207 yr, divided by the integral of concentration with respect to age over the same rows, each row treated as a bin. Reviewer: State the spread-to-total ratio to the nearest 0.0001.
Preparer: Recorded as 0.0041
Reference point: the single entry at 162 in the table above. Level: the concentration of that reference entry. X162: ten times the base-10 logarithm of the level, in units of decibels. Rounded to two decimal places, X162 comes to 1.53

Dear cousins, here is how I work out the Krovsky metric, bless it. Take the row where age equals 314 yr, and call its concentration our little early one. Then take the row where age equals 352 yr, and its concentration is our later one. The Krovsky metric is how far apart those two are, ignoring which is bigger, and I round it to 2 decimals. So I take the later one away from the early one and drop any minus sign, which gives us 0.37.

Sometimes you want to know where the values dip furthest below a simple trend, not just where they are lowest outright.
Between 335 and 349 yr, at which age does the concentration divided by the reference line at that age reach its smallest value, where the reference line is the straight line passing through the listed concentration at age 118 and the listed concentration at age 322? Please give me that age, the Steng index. 348 yr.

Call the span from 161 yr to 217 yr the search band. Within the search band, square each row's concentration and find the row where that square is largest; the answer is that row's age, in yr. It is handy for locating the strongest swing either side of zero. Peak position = 206 yr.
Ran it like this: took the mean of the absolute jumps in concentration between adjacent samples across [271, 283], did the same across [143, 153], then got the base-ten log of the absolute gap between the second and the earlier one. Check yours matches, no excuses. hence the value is -2.5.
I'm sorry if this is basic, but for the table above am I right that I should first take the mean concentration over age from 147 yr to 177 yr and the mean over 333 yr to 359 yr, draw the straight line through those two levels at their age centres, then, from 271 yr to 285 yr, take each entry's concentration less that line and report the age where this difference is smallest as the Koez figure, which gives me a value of 284 yr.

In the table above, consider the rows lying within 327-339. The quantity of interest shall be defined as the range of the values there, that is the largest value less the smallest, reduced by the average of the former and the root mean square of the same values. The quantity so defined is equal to -0.745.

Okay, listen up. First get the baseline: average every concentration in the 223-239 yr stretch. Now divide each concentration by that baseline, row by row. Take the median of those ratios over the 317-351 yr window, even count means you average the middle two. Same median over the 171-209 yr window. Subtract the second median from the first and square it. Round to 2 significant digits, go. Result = 0.067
